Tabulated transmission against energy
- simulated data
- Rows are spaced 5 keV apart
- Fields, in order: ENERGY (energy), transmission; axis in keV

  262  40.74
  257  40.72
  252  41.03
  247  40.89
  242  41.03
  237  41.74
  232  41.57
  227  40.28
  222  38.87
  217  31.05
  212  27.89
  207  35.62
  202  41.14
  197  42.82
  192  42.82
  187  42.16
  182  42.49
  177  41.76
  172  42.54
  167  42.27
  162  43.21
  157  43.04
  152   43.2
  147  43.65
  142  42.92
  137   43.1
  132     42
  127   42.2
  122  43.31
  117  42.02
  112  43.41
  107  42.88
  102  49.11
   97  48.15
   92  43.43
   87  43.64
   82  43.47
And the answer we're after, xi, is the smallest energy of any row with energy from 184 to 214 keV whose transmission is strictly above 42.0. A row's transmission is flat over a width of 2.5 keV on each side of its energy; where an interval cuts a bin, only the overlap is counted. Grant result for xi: 187 keV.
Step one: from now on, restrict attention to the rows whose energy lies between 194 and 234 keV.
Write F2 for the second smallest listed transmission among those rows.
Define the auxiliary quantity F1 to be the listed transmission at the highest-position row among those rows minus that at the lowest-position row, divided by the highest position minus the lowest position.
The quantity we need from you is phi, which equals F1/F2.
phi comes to -0.0012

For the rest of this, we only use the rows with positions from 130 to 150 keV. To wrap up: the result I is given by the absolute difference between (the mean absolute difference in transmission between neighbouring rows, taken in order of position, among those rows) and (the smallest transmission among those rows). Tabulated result 41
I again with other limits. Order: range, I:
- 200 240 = 24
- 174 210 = 34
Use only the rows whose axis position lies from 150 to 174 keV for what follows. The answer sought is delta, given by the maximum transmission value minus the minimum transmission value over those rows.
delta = 0.9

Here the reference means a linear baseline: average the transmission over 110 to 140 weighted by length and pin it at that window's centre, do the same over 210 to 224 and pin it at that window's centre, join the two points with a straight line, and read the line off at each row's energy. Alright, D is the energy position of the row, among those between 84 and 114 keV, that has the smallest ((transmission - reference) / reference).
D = 87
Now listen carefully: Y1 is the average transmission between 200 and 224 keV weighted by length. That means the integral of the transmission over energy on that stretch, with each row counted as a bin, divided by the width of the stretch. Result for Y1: 34.7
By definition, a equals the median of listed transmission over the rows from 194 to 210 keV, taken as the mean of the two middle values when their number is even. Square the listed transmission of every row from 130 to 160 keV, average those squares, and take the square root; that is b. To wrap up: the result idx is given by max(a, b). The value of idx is 43.0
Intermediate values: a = 41.1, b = 43.0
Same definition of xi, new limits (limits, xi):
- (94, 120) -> 97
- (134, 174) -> 137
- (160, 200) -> 162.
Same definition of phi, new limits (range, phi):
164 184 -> 0.0003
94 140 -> -0.0030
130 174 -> 0.0003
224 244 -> 0.0012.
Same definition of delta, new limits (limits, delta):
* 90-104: 5.7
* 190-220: 14.9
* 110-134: 1.4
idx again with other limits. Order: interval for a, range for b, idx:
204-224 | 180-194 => 42.5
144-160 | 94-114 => 46.0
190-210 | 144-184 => 42.8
